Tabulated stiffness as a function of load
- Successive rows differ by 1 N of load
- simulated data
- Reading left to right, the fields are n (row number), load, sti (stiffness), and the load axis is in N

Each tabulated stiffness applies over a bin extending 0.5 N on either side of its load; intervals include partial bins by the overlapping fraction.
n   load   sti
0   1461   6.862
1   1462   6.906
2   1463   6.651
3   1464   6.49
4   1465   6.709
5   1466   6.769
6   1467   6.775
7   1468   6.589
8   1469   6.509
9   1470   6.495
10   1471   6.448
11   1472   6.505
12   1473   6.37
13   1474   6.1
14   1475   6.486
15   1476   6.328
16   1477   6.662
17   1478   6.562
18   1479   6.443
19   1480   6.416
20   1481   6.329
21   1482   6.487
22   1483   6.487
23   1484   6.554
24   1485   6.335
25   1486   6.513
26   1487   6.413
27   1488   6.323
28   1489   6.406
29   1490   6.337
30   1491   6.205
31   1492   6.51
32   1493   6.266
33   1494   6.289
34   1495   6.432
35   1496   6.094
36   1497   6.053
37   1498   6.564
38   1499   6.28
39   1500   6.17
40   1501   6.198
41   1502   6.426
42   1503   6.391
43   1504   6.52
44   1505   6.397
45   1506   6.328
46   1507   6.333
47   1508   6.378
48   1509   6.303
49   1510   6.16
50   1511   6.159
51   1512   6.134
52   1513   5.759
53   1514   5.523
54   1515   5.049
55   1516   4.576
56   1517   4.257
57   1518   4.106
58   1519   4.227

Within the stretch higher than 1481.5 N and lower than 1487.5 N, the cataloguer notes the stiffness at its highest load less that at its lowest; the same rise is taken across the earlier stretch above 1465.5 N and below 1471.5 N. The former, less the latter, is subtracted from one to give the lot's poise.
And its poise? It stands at 0.75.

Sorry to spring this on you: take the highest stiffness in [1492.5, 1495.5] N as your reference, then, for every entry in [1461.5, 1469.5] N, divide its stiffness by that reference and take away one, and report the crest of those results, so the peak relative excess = 0.074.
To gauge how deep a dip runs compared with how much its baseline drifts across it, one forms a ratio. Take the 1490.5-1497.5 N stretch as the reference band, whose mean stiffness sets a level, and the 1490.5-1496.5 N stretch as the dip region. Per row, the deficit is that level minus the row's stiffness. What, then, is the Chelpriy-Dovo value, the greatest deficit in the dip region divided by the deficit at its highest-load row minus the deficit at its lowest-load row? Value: 1.5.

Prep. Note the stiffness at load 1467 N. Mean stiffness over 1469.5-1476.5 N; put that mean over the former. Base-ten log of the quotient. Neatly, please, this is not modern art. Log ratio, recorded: -0.025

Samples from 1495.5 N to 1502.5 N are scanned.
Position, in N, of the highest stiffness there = 1498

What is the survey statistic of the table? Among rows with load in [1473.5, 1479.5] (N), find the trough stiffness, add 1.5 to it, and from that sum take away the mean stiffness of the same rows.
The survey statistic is 1.17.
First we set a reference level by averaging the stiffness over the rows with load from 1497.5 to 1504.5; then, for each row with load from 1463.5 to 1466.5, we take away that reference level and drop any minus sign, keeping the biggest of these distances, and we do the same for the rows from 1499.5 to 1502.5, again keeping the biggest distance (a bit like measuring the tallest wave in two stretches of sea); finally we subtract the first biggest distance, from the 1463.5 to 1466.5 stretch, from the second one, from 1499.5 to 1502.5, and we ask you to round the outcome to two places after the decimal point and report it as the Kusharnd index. -0.21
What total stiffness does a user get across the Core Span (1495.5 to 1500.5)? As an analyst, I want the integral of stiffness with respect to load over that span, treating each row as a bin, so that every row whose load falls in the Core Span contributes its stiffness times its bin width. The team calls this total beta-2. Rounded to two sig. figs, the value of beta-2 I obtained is 31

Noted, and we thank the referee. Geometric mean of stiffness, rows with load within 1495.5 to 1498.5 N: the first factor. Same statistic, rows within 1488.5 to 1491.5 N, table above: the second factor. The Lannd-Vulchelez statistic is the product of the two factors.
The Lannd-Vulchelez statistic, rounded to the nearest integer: 39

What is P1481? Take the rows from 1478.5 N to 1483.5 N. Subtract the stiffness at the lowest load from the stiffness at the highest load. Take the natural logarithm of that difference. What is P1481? -3.1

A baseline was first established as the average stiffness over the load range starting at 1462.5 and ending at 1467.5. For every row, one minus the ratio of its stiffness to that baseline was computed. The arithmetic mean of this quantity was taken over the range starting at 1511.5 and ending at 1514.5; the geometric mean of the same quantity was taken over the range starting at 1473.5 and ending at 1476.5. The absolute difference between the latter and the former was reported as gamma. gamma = 0.08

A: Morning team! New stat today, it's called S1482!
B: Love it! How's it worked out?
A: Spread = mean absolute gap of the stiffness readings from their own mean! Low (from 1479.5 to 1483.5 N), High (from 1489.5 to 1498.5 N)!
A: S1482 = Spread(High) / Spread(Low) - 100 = -97.6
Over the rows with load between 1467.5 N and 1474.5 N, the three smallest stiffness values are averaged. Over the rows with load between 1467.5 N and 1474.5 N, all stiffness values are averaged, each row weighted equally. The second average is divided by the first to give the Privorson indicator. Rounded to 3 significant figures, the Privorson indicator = 1.02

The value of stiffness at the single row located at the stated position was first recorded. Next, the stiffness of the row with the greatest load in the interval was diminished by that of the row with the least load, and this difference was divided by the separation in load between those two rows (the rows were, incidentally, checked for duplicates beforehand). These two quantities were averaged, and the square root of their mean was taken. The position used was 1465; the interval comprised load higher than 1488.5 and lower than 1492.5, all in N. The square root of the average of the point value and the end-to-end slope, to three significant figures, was 1.84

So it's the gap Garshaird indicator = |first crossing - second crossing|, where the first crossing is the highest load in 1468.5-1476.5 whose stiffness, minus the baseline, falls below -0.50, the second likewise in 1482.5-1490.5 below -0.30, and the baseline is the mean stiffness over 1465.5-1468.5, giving 16 N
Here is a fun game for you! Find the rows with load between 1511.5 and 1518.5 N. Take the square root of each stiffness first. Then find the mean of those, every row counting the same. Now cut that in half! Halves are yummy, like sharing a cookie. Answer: 1.122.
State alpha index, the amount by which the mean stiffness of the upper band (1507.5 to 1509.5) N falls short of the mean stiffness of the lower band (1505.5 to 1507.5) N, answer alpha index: -0.010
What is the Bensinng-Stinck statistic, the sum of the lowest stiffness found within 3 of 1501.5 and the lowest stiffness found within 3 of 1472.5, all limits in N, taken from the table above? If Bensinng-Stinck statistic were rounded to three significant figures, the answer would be 12.3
